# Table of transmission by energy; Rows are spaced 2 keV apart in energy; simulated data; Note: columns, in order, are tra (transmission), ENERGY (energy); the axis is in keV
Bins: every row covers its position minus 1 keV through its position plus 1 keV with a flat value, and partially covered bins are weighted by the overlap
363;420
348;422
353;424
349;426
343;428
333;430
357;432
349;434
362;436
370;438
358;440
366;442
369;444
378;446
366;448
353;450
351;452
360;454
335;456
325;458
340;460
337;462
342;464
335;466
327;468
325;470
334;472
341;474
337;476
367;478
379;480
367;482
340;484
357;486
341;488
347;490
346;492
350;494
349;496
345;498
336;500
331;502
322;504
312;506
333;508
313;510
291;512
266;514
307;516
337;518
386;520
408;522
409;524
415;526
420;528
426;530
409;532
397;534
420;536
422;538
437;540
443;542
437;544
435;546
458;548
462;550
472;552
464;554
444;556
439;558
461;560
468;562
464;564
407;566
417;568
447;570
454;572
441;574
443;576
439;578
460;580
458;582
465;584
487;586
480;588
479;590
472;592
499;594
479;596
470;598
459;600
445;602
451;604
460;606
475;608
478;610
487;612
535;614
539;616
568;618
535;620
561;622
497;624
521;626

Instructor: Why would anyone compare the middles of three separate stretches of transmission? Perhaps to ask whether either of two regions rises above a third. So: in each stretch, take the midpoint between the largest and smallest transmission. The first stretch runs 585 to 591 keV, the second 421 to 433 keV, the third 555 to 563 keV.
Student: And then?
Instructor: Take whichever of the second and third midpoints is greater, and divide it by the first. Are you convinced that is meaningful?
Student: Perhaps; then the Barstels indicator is 0.94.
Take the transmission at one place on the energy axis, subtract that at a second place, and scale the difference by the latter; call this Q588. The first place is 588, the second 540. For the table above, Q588 0.10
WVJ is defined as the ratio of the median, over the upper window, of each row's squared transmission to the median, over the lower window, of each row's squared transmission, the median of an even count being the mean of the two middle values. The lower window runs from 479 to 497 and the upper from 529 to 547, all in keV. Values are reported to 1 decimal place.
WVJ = 1.5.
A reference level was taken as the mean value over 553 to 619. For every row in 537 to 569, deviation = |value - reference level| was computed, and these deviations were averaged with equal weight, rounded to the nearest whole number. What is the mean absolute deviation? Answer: 23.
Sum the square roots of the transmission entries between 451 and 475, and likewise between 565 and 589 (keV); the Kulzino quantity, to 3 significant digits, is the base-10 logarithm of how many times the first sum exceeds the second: -0.0622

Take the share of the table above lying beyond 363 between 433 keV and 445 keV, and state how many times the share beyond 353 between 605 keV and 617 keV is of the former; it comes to 2.0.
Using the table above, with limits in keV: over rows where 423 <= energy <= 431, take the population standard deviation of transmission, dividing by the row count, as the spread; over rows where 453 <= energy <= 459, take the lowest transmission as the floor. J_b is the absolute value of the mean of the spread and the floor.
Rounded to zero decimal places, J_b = 166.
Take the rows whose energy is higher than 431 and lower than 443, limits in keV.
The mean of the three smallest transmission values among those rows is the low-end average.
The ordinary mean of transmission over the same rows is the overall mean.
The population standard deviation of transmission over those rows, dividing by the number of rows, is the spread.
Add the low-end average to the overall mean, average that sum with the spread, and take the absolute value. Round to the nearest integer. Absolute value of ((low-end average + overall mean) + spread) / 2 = 361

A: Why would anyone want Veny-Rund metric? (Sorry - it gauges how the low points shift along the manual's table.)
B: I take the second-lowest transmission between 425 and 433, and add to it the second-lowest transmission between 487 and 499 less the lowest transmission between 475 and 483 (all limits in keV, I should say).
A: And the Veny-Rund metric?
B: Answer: 351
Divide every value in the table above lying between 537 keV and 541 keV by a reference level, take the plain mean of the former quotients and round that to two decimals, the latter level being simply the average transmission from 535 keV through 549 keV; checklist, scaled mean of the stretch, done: 0.99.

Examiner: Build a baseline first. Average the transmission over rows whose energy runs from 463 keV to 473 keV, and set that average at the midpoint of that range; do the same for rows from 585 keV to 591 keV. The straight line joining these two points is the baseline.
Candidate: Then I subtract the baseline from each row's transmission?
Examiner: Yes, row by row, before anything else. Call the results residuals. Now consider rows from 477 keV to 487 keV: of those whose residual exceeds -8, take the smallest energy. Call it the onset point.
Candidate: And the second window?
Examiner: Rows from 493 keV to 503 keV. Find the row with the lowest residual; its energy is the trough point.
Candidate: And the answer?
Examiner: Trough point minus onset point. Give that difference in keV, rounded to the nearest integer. 24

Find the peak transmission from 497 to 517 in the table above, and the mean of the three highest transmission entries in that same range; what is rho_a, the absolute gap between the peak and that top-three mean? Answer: 7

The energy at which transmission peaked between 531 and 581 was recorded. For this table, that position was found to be 552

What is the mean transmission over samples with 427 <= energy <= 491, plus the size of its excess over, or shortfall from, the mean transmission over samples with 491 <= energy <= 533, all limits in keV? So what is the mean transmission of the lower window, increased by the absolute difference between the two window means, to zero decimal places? 353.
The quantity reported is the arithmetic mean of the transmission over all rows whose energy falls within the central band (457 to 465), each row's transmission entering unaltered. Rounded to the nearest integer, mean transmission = 336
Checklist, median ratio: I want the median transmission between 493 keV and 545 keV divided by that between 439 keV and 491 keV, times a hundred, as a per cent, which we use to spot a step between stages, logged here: 107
